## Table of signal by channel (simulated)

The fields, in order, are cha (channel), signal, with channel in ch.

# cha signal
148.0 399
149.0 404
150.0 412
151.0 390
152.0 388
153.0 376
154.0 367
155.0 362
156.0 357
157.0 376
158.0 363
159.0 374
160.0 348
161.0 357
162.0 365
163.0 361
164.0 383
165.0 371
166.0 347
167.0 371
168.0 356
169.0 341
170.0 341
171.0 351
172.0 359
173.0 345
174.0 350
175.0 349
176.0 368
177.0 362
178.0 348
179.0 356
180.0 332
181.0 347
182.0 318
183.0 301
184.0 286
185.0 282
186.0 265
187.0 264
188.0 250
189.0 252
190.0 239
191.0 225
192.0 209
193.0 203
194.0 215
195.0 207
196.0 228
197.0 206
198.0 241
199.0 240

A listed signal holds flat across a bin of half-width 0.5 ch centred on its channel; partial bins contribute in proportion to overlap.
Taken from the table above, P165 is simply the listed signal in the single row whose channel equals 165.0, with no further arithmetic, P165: 371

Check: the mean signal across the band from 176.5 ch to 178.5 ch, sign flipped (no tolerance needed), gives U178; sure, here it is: -355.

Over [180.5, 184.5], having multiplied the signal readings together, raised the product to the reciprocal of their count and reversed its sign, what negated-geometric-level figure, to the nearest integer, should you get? -312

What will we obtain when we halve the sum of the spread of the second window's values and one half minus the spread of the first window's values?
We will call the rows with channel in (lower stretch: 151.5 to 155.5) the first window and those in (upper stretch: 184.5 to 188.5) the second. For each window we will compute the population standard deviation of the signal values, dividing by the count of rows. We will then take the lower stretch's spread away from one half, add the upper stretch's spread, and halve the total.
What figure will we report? 1.0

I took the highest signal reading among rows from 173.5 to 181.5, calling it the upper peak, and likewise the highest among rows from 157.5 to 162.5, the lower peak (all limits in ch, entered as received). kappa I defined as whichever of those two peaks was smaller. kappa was 368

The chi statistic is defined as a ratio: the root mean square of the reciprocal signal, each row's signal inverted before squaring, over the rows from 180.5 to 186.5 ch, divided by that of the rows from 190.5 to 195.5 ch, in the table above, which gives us 0.71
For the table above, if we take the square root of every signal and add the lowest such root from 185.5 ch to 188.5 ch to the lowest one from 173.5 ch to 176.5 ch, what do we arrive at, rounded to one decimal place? 34.5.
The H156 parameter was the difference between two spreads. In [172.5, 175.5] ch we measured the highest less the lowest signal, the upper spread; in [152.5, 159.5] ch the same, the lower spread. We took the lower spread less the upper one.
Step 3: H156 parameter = 14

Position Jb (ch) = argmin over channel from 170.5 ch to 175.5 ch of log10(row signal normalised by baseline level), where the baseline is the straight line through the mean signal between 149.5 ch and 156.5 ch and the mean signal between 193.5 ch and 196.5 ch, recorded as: 171.0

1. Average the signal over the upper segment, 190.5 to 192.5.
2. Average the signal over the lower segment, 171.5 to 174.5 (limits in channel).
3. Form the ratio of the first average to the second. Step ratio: 0.62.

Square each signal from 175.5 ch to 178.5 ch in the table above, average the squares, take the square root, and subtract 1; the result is 358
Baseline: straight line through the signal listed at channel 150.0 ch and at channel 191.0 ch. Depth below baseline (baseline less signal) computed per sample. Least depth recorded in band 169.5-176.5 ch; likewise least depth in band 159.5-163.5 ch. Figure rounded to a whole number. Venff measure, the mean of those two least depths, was -41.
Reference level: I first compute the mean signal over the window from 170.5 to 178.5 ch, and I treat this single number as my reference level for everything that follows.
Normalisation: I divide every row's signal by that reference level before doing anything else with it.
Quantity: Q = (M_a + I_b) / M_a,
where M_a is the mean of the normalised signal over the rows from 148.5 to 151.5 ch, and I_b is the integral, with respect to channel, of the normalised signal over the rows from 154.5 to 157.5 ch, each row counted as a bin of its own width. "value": 3.7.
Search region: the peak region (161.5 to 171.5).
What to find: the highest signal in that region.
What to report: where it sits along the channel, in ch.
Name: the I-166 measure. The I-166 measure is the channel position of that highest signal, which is 164.0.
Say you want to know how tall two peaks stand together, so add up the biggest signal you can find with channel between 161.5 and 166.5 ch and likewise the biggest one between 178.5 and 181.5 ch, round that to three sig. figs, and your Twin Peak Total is 739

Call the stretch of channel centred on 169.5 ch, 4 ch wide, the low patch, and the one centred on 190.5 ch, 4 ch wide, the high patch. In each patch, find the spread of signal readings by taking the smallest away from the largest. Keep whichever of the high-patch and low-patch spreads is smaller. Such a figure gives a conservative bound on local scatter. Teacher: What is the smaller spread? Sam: 15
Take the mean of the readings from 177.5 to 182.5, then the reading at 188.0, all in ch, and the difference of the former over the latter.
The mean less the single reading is 90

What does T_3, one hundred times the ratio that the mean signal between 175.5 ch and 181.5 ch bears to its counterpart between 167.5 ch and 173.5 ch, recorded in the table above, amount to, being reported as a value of 101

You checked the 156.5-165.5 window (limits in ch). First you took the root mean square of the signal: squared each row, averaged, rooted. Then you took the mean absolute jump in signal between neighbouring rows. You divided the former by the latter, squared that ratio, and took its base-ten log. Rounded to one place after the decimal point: 2.9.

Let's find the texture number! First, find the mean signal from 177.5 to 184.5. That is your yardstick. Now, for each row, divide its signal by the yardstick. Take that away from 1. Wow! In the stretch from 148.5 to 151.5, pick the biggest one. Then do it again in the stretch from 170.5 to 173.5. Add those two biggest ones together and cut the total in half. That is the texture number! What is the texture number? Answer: -0.12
